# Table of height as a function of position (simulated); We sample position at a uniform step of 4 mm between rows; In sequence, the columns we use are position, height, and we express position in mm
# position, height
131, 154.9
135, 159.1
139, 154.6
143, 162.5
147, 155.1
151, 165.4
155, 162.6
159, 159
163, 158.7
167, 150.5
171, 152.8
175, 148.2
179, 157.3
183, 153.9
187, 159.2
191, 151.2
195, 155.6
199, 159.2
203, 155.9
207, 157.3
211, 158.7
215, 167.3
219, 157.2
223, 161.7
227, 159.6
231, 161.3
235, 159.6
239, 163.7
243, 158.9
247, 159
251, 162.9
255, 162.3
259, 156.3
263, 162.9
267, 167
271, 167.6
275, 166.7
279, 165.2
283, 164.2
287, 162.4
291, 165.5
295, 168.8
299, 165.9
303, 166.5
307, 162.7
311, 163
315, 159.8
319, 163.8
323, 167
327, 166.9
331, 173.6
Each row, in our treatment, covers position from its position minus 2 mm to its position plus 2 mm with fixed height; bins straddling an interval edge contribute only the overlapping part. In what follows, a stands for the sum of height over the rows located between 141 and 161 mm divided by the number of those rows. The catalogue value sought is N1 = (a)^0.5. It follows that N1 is 12.7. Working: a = 160.9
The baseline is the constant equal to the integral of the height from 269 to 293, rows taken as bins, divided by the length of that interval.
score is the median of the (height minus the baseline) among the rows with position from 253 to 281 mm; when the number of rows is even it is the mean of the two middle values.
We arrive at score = -0.1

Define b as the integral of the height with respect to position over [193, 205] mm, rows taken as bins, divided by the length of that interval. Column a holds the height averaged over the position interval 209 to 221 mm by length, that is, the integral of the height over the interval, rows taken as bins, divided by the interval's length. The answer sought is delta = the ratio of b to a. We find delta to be 0.97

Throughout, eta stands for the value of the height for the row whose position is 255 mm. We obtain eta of 162.3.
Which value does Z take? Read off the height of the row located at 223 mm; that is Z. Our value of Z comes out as 161.7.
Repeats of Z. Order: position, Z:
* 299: 165.9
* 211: 158.7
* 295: 168.8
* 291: 165.5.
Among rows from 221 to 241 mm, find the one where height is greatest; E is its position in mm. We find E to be 239 mm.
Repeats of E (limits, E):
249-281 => 271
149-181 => 151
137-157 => 151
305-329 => 323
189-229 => 215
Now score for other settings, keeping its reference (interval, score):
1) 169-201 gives -10.5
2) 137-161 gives -4.5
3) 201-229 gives -6.6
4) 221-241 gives -4.0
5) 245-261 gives -4.6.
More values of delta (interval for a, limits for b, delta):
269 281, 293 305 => 1.00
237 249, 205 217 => 1.00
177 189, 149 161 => 1.04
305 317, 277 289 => 1.01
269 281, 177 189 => 0.94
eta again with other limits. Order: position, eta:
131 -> 154.9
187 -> 159.2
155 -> 162.6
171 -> 152.8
